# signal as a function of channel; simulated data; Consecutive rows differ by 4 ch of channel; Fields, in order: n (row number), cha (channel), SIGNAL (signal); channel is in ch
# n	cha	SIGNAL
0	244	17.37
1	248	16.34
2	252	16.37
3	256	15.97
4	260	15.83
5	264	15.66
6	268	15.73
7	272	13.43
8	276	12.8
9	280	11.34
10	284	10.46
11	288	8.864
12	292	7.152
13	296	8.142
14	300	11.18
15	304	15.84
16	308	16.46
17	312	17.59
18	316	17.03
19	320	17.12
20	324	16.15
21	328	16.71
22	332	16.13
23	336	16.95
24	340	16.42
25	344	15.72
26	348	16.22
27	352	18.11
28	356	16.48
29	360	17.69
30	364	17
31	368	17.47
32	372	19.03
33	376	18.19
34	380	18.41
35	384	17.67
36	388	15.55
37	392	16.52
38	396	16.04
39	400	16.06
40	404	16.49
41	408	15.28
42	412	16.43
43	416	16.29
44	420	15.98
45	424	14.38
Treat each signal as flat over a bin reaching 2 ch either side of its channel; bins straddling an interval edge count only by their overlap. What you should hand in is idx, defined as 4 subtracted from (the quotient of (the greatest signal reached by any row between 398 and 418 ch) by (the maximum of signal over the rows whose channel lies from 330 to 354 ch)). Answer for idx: -3.09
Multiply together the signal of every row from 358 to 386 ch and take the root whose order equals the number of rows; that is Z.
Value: 17.9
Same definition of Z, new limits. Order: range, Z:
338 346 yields 16.1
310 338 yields 16.8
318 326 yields 16.6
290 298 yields 7.6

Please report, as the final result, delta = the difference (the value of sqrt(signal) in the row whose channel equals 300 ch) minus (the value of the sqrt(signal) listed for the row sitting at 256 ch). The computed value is -0.65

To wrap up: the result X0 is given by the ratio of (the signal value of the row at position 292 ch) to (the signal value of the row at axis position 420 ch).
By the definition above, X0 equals 0.45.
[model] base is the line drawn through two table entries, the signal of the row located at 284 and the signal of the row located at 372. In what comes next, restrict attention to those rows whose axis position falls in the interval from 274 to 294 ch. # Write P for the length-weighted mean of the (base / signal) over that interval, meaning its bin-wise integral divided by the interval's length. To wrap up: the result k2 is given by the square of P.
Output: 1.18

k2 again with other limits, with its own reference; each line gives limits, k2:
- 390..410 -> 1.84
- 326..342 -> 0.86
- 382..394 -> 1.55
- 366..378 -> 1.09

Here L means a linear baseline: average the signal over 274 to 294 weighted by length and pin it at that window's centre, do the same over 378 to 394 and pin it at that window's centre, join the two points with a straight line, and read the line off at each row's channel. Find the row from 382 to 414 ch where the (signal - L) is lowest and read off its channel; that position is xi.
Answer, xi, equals 408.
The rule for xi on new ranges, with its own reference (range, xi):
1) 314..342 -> 340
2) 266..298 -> 292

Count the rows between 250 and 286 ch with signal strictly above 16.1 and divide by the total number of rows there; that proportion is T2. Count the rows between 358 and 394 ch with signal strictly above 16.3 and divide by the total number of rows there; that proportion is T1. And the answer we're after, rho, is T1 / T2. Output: 8.0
